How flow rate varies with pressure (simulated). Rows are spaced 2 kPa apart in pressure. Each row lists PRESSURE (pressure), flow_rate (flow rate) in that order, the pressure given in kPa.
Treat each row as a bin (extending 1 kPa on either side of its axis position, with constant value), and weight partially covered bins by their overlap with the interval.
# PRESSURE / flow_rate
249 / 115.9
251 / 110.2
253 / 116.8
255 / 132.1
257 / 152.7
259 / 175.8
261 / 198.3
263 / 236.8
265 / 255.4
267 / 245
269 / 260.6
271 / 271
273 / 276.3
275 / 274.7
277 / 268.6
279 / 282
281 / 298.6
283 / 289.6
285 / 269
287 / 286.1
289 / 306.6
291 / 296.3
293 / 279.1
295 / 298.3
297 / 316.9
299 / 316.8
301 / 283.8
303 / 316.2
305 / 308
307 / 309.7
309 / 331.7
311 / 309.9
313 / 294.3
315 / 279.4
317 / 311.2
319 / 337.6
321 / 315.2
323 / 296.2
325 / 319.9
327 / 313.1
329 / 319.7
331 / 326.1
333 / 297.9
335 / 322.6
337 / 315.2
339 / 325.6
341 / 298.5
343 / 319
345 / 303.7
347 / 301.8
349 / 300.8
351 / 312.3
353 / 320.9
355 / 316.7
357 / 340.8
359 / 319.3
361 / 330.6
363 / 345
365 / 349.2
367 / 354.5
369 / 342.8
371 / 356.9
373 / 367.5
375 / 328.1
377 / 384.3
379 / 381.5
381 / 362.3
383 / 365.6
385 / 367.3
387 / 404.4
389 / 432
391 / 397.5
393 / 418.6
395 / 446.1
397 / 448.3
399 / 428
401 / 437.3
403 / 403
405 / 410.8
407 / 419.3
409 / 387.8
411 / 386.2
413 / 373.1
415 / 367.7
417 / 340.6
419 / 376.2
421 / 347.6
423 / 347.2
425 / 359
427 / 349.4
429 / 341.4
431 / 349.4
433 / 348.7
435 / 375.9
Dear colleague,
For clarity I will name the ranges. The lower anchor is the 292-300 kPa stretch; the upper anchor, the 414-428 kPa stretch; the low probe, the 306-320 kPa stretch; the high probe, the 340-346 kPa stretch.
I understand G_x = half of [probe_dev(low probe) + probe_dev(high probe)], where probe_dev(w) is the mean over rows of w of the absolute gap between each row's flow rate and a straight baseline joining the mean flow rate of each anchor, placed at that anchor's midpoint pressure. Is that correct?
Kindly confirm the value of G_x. 15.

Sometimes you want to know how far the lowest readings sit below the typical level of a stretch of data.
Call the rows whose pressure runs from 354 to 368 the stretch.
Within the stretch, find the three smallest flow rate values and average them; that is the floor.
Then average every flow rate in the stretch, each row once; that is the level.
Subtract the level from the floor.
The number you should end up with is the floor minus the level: -14.4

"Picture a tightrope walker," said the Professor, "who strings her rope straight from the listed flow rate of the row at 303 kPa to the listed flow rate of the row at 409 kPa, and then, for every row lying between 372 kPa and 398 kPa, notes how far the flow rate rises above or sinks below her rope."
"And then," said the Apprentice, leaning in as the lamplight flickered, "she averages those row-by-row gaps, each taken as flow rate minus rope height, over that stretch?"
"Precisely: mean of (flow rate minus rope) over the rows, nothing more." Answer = 21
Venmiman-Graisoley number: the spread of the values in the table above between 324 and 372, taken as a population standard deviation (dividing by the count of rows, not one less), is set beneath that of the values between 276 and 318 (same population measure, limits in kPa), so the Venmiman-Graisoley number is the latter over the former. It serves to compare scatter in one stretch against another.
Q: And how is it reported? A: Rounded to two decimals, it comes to 0.98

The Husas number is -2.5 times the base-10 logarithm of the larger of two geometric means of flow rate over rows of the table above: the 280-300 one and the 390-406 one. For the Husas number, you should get -6.57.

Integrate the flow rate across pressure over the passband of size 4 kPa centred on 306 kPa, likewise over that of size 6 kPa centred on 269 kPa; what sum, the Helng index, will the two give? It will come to 2789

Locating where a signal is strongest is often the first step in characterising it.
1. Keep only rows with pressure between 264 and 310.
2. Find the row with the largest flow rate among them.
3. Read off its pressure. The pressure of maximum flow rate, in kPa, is 309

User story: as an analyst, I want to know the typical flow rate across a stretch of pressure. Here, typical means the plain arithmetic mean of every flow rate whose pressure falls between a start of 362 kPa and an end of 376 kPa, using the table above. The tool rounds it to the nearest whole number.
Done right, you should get 349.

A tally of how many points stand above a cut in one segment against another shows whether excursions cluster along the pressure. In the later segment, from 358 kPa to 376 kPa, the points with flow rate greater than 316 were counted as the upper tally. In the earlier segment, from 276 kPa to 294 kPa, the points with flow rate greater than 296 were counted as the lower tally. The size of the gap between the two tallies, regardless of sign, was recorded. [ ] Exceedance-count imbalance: 6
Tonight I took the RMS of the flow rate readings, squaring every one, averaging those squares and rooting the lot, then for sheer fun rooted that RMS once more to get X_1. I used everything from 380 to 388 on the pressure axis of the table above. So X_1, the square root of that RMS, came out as 19.4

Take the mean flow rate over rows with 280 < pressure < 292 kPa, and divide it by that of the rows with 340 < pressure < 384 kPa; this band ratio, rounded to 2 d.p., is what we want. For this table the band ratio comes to 0.86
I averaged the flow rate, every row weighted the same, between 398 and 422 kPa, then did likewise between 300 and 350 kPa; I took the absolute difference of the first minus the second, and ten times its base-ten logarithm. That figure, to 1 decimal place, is 19.0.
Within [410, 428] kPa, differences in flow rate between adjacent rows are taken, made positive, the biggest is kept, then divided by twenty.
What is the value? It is 1.78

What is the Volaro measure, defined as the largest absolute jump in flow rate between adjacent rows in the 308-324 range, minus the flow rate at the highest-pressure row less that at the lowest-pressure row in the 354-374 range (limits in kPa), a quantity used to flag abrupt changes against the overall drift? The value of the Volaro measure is -19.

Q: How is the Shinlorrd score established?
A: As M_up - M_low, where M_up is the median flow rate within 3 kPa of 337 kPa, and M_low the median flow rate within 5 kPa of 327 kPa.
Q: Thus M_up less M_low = 3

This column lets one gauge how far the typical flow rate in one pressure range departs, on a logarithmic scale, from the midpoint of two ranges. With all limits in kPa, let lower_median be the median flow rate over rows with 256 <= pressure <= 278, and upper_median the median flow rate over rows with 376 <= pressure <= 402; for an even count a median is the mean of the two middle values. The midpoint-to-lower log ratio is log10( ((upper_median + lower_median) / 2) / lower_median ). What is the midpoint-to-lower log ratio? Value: 0.11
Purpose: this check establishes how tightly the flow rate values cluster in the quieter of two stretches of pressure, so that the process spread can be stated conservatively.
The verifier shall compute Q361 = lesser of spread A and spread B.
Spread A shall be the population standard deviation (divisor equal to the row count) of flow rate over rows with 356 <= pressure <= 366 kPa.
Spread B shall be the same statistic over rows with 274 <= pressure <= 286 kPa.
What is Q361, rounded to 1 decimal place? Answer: 10.8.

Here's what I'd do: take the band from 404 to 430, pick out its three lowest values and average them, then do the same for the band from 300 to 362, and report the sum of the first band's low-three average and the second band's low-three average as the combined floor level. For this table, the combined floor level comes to 629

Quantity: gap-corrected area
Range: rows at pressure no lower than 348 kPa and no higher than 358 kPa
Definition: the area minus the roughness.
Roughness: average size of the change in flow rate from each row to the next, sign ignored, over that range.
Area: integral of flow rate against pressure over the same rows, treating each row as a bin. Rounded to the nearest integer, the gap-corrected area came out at 3171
